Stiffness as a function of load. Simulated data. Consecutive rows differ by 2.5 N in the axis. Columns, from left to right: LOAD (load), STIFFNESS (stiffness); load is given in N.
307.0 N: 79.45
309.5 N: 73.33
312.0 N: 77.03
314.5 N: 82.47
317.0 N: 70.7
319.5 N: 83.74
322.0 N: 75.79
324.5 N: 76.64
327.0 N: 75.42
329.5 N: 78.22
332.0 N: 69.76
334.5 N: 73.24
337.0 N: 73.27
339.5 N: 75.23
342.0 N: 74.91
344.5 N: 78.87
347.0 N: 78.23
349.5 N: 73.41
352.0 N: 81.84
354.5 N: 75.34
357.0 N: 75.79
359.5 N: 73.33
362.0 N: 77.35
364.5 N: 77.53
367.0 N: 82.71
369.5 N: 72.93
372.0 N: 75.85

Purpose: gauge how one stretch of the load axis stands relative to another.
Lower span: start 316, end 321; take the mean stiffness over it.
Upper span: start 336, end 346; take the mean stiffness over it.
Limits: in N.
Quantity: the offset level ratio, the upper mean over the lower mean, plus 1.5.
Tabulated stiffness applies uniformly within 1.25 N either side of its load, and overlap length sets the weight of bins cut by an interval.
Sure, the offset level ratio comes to 2.48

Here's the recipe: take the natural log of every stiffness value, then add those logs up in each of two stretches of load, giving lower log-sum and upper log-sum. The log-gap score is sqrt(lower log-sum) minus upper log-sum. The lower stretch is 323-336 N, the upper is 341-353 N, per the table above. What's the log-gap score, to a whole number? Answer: -17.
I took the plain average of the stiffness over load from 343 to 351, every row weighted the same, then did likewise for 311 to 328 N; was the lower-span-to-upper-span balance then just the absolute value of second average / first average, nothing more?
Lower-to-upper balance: 1.01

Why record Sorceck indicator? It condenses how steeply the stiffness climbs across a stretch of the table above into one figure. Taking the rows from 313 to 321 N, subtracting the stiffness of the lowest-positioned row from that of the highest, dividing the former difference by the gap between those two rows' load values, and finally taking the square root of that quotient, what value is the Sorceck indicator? 0.50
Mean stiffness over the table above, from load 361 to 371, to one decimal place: 77.6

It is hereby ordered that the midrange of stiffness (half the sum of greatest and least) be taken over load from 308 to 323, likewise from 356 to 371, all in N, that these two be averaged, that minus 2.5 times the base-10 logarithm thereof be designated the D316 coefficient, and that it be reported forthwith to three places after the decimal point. -4.724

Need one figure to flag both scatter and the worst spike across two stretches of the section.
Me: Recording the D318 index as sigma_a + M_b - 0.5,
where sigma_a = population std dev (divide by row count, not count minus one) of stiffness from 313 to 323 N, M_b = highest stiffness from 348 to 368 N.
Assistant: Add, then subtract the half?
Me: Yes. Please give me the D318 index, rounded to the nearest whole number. 87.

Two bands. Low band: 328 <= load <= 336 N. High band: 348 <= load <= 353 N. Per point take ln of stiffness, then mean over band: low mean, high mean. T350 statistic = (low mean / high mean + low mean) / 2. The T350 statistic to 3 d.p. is 2.644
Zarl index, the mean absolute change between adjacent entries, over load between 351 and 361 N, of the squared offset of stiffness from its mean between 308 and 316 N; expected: 10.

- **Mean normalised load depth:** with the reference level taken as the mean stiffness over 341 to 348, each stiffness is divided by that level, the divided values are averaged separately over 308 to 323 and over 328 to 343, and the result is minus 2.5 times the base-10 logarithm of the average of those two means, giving 0.024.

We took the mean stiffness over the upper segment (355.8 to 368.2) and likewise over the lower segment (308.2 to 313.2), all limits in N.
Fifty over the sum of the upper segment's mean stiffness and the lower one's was 0.328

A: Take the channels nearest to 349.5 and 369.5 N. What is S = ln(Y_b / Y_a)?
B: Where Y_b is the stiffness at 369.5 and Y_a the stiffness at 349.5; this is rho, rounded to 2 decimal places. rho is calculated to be -0.01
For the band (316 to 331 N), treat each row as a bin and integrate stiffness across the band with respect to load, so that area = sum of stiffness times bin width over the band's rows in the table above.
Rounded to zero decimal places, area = 1151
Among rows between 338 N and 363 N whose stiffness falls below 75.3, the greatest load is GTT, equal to 359.5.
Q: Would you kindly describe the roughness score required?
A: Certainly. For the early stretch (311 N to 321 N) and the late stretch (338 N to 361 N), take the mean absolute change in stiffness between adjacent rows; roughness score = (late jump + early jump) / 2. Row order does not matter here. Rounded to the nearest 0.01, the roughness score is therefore 6.77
